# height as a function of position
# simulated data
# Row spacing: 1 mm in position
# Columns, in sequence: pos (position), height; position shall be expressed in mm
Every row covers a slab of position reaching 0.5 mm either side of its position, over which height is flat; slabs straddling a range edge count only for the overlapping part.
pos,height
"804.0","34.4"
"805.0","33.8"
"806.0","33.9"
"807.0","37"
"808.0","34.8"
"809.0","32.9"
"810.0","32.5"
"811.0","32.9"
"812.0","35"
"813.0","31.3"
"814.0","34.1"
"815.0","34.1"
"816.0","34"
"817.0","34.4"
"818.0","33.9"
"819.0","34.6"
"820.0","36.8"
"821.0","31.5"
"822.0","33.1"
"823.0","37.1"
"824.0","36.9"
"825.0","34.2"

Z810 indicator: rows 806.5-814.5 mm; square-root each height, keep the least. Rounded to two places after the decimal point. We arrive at 5.59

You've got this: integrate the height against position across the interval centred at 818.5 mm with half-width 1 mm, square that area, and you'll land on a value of 4692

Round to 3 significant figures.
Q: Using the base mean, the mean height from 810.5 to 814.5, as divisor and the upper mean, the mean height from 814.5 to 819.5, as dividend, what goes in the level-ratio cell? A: 1.03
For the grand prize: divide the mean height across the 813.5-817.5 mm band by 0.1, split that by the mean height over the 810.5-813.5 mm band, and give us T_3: 10.3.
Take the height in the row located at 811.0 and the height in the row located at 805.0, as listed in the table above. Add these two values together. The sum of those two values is 66.7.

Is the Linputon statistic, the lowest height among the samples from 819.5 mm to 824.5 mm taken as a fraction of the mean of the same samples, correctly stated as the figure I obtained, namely 0.898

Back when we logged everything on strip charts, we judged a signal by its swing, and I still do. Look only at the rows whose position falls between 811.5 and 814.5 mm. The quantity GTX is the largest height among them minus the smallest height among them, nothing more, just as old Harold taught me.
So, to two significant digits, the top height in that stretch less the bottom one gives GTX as 3.7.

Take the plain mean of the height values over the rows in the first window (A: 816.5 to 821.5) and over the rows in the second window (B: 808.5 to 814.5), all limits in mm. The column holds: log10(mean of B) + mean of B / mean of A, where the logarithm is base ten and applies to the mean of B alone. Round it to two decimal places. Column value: 2.49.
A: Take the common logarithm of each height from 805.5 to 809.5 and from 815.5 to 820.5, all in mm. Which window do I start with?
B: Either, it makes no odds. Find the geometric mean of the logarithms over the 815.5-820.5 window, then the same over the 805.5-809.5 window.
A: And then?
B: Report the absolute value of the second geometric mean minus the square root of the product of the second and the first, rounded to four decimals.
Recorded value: 0.0007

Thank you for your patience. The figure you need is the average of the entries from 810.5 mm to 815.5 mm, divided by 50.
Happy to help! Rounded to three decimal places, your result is 0.670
